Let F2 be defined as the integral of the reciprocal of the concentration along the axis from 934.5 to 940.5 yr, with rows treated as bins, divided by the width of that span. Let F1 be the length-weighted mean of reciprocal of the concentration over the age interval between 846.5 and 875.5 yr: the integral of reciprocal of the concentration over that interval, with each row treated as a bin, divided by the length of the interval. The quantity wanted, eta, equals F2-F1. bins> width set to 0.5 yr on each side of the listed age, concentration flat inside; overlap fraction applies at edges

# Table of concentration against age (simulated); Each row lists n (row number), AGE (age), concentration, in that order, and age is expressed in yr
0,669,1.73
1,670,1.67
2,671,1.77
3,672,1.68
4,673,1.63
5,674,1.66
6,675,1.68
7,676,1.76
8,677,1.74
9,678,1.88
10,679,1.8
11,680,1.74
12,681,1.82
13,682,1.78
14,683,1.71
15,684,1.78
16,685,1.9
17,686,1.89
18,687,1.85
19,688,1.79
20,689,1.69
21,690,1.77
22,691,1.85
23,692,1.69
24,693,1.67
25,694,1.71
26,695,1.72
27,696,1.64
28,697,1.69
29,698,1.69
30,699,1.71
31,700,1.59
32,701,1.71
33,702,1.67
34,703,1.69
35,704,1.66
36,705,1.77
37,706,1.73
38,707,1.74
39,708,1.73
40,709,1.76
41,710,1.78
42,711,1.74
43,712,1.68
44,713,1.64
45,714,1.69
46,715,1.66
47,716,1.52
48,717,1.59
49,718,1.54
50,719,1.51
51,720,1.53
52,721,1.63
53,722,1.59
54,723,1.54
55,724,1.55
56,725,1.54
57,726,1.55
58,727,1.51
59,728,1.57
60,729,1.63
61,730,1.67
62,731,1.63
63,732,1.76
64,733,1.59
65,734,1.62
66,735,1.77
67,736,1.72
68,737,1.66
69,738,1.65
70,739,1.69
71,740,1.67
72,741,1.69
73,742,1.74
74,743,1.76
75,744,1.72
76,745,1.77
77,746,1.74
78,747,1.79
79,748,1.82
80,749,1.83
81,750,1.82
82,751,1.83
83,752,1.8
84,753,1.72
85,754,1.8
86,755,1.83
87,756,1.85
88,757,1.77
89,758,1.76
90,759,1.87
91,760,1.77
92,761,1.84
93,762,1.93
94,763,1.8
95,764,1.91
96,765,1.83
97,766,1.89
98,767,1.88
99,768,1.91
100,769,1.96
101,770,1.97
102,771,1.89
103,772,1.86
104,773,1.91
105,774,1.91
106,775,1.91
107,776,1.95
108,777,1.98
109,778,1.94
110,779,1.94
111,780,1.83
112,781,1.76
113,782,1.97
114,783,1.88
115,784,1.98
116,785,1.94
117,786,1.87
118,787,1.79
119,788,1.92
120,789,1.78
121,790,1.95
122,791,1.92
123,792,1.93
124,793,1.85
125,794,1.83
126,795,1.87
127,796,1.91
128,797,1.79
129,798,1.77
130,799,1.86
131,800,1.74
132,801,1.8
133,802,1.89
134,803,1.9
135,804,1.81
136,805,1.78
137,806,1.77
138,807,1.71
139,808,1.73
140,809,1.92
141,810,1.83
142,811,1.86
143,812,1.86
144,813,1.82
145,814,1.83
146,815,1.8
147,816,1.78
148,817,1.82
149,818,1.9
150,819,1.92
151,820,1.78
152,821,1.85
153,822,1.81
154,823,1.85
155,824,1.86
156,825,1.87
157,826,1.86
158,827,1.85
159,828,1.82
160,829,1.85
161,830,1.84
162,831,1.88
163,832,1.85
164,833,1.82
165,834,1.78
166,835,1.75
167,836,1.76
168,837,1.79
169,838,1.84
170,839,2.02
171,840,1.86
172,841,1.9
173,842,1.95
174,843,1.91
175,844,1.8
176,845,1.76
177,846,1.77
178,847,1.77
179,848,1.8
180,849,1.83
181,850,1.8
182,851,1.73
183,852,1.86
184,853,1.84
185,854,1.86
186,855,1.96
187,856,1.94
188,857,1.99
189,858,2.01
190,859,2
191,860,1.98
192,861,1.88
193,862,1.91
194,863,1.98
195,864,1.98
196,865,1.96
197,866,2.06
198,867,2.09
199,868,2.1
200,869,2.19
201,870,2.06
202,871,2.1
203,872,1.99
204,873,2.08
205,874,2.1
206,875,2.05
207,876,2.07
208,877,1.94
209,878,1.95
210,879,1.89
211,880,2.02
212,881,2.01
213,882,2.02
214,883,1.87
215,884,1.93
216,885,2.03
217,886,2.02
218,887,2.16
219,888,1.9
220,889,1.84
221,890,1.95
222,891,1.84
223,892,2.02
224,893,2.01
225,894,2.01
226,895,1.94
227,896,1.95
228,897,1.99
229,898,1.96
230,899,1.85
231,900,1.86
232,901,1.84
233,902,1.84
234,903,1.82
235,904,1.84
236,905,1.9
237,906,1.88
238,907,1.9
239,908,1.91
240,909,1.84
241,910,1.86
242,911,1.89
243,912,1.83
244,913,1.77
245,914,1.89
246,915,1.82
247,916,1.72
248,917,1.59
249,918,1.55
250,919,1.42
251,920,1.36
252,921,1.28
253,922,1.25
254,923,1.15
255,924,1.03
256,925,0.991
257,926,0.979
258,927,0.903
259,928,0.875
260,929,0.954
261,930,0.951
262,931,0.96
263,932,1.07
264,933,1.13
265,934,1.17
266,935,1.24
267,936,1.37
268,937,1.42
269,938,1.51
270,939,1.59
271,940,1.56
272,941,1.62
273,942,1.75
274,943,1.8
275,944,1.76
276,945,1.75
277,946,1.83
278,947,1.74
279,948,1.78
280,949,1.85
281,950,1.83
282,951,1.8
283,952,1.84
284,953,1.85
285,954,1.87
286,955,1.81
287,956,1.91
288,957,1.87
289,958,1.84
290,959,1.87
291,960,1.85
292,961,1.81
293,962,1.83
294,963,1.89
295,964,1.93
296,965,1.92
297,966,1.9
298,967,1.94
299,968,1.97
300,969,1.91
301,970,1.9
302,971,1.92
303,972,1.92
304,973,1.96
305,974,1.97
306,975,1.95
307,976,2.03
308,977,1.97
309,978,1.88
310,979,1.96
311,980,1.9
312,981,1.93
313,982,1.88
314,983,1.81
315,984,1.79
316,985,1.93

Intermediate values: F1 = 0.511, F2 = 0.695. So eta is 0.18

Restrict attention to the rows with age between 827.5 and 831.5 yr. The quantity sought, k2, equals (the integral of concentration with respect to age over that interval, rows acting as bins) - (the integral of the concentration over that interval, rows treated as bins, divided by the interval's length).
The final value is 5.5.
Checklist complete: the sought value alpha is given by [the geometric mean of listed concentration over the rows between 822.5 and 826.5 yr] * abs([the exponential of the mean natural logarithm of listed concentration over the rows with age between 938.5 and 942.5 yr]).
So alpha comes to 3.03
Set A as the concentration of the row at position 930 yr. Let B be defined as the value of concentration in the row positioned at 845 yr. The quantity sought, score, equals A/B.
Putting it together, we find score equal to 0.540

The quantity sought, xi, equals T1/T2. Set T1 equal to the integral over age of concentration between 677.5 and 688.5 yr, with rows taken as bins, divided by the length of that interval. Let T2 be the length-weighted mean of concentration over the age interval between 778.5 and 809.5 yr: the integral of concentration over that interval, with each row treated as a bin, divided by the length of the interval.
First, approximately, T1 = 1.81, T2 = 1.85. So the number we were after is 0.98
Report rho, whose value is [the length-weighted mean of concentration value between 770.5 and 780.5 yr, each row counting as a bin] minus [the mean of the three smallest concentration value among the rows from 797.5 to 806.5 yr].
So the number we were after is 0.2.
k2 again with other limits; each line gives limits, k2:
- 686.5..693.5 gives 10.6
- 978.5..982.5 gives 5.8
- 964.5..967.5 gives 3.8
